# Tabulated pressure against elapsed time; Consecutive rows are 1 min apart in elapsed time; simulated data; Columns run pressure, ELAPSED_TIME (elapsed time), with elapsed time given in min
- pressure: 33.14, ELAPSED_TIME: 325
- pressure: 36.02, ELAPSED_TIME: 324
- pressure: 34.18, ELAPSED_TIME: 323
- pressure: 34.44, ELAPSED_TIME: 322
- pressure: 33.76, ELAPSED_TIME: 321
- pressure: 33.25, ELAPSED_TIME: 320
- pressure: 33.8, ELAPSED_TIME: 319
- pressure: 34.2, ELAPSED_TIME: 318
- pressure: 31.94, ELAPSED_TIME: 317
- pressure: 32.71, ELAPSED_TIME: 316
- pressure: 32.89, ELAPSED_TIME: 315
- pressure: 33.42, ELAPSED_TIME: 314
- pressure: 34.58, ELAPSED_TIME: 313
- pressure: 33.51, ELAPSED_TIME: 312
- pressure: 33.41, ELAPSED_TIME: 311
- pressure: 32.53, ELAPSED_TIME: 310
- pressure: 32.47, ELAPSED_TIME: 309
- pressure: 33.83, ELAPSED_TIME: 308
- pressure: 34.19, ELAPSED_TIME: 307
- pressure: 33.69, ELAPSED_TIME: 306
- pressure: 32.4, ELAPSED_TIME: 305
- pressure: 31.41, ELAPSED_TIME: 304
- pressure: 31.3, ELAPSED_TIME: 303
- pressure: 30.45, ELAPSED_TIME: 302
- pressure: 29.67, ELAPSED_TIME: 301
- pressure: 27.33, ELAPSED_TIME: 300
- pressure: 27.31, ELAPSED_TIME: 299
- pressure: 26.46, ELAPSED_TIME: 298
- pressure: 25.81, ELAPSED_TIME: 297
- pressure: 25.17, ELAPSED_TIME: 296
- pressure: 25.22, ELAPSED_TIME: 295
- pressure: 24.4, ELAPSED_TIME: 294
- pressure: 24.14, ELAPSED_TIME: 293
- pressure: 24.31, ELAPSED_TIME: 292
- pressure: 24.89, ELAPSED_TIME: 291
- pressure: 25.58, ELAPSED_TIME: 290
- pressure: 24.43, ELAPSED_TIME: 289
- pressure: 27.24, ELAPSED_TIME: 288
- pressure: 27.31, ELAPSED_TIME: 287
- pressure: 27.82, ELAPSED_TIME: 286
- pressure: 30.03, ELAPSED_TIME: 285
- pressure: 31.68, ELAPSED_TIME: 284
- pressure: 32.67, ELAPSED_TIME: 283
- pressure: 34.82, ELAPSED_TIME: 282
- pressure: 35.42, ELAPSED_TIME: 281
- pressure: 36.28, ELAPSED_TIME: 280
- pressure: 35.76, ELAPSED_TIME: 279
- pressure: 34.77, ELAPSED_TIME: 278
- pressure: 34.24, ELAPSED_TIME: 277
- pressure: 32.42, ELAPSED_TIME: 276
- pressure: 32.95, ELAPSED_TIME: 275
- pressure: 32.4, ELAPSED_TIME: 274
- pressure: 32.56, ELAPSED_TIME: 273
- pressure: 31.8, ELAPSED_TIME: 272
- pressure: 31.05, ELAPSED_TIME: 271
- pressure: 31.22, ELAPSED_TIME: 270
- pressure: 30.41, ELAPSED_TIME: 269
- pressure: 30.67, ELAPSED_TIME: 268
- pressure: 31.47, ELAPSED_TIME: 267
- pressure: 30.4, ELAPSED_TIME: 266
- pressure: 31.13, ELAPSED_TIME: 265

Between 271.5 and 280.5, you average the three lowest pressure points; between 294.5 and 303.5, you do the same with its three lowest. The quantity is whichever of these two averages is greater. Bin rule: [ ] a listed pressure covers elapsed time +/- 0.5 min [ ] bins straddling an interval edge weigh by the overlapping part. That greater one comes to 32.2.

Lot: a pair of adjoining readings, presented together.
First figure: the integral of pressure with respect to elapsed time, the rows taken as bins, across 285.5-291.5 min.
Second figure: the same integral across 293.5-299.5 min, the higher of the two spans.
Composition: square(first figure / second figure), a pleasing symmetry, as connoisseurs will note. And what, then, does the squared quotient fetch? 1.0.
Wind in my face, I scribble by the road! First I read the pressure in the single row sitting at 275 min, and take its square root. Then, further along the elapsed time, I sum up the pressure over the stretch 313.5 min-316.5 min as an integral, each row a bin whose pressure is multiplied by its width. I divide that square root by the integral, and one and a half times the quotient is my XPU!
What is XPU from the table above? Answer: 0.087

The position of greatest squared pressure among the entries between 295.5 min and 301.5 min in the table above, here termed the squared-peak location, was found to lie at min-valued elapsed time 301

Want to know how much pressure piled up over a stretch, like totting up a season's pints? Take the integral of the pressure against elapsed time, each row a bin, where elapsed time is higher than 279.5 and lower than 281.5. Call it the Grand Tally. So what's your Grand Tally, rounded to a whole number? 72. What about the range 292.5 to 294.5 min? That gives 49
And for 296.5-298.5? 52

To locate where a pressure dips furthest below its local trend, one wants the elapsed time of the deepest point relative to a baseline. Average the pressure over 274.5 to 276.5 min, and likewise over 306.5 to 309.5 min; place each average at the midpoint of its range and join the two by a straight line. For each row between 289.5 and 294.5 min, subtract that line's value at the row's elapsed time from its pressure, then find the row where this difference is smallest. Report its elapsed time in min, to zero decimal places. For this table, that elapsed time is 293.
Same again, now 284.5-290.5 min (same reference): 289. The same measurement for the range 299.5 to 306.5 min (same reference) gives 300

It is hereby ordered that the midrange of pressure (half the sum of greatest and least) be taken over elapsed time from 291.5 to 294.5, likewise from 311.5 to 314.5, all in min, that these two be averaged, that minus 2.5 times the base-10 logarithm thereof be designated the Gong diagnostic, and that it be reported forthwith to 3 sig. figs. -3.66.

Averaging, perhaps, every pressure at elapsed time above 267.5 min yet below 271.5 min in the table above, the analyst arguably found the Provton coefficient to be 30.8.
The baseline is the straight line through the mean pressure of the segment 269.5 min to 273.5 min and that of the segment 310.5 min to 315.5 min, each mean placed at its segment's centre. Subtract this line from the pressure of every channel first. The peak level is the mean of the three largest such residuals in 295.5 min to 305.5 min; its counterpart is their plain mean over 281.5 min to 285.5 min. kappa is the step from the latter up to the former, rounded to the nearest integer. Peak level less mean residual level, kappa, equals -2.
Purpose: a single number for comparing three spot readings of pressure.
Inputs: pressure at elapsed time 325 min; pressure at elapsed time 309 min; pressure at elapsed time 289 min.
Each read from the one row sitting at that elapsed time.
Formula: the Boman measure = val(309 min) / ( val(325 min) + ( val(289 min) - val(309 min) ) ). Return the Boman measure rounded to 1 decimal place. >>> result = 1.3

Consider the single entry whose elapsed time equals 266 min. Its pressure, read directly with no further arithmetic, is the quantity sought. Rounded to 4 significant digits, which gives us 30.40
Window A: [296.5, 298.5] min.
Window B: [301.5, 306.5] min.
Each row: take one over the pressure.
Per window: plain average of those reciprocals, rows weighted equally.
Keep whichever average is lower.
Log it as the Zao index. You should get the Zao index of 0.0314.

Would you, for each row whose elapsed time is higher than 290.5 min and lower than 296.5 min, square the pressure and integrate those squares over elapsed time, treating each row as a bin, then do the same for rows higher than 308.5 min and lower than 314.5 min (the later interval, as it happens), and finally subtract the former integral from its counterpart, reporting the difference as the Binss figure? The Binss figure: 3006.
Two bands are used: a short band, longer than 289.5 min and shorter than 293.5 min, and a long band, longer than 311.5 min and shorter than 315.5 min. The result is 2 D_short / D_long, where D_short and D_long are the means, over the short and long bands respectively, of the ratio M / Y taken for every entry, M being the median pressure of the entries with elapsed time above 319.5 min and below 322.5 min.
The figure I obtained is 2.7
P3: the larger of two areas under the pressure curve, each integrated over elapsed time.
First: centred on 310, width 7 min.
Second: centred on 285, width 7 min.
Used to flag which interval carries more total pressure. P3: 235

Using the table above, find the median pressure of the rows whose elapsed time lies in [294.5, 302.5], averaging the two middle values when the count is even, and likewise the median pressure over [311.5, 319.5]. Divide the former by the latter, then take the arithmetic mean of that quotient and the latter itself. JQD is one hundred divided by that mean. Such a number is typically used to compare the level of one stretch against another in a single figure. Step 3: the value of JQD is 5.84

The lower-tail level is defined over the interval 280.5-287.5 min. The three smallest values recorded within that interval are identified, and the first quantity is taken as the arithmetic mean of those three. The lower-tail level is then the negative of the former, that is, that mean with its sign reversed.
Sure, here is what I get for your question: -28.4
